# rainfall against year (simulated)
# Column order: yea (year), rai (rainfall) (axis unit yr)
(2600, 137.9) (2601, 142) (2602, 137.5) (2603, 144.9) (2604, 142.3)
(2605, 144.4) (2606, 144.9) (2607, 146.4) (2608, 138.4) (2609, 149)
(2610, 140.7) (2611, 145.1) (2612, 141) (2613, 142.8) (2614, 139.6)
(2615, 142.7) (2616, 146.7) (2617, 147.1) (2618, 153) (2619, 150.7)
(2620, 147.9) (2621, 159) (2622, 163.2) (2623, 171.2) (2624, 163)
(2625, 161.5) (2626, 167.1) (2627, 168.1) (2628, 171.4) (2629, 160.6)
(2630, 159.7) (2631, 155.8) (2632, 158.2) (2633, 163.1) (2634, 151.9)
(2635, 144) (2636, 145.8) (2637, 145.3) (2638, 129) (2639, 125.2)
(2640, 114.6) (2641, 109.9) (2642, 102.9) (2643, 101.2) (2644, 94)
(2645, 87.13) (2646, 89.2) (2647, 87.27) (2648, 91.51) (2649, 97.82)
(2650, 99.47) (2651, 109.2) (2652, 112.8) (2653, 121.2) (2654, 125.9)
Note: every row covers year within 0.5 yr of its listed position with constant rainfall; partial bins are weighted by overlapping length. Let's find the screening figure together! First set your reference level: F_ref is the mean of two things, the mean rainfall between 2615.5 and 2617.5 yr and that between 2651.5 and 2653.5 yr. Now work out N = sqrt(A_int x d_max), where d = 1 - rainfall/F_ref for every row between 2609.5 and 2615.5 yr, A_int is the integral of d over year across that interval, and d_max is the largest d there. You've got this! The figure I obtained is 0.16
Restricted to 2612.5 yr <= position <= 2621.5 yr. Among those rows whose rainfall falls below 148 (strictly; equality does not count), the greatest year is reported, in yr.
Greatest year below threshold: 2620 yr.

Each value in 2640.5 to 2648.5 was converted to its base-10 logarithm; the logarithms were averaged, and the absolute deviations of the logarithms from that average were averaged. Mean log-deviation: 0.031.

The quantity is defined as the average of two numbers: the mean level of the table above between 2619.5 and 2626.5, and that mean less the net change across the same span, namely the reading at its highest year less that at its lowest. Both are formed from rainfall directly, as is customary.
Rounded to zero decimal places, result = 152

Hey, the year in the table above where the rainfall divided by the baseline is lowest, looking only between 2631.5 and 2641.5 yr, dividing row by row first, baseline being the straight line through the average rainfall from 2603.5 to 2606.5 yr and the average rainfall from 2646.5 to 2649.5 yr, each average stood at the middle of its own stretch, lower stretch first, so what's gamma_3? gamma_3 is 2641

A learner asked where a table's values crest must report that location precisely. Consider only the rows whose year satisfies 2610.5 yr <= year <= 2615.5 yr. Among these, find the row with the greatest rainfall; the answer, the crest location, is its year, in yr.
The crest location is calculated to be 2611 yr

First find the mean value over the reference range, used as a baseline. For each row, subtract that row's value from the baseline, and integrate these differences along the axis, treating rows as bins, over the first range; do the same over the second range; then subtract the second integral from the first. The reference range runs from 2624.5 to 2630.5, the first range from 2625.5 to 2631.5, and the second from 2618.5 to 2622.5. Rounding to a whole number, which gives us -32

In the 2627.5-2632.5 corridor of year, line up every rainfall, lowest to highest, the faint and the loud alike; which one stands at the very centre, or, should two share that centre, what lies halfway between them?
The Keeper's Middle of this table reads 160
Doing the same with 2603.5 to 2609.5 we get 145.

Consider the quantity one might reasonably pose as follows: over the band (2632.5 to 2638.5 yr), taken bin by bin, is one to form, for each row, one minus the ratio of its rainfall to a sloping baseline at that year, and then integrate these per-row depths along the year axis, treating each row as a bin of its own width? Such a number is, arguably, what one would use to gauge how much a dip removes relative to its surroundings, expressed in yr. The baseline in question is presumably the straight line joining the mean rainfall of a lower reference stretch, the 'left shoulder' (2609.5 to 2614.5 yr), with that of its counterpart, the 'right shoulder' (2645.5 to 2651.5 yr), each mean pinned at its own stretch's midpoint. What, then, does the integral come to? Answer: -1.8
